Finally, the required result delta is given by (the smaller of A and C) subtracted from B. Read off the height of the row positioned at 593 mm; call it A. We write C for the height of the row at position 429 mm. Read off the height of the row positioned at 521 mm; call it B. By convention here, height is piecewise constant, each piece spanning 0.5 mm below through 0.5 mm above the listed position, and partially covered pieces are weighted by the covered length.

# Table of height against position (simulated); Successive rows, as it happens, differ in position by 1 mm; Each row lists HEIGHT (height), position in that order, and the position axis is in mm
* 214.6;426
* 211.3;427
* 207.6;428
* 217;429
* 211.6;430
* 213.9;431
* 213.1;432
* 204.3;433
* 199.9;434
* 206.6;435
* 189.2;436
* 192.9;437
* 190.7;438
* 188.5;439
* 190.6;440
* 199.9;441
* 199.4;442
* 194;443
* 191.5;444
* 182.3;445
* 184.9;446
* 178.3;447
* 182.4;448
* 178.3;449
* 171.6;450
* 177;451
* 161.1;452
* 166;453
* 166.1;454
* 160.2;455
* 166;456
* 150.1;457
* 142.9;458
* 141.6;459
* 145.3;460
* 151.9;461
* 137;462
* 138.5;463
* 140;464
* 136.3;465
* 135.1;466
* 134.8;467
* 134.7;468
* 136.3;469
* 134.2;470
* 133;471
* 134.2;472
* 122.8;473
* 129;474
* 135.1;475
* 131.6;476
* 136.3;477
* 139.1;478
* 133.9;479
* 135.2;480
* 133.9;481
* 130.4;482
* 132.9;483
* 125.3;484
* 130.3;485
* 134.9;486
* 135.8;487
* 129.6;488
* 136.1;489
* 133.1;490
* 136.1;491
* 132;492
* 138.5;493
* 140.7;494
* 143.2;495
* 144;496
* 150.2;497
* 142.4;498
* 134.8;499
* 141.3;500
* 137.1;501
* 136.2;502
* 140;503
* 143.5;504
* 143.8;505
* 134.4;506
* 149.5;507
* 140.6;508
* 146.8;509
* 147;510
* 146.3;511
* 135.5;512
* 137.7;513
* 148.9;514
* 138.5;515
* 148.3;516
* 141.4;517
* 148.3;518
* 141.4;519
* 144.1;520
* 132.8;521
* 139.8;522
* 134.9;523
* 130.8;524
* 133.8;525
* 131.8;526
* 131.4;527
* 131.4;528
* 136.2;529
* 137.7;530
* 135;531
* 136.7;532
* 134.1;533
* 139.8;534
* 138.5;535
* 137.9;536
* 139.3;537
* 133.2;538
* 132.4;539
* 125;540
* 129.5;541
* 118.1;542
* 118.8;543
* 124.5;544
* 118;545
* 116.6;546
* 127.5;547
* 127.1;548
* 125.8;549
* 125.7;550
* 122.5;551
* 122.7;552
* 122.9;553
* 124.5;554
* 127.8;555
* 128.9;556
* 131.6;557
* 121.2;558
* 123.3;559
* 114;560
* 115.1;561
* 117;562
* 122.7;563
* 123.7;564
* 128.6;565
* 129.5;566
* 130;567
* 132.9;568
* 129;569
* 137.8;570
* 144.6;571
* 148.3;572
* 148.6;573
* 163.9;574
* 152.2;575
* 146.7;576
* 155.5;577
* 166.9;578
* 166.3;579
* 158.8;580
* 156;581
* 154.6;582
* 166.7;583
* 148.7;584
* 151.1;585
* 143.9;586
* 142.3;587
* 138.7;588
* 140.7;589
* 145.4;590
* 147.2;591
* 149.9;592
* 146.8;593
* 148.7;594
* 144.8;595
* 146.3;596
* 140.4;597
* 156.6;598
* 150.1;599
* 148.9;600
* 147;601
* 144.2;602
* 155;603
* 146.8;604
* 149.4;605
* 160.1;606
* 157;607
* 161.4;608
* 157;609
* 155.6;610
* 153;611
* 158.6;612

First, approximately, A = 146.8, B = 132.8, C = 217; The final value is -14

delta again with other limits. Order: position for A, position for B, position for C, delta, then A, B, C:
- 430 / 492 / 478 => -7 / 211.6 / 132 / 139.1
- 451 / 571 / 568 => 12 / 177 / 144.6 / 132.9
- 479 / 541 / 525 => -4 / 133.9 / 129.5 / 133.8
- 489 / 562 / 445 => -19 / 136.1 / 117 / 182.3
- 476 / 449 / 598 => 47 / 131.6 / 178.3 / 156.6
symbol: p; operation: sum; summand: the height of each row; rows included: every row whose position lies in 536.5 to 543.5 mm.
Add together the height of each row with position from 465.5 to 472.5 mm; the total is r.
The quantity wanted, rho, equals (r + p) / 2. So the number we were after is 919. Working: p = 896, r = 942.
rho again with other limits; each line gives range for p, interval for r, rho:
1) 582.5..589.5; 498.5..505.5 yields 1004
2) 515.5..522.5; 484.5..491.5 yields 966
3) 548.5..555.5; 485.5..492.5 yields 905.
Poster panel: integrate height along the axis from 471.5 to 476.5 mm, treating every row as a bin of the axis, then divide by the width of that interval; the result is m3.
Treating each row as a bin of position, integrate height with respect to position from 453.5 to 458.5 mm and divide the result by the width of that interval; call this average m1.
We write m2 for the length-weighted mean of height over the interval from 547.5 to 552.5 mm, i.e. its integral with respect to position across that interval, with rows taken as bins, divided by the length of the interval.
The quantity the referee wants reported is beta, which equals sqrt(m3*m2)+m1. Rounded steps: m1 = 157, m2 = 125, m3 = 131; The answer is 285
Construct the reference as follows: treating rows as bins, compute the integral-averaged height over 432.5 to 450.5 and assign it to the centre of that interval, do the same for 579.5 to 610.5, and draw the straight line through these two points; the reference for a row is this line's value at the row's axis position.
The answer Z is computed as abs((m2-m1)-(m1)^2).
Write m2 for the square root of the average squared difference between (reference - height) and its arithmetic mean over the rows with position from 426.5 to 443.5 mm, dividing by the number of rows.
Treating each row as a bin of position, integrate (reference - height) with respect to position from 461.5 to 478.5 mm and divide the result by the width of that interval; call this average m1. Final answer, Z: 2371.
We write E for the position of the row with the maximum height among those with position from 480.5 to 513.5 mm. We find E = 497 mm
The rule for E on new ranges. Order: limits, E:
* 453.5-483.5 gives 454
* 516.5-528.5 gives 518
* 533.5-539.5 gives 534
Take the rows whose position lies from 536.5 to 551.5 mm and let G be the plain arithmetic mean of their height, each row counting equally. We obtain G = 126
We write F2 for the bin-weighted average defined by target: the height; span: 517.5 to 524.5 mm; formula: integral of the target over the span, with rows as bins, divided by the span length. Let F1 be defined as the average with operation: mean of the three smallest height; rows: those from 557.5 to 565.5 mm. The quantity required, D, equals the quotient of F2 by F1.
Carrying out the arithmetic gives 1.20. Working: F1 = 115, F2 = 139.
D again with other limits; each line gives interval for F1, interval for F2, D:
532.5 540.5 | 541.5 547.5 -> 0.93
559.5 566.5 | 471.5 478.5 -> 1.15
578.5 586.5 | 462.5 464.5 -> 0.94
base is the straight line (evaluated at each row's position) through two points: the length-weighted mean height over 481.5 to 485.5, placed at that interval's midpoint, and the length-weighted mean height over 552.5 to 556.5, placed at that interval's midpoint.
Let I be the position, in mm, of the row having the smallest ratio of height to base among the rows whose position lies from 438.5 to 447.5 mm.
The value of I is 447 mm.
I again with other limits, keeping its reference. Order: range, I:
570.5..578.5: 571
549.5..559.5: 558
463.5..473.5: 473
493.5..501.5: 499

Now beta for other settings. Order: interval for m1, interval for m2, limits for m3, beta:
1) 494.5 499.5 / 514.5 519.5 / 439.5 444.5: 310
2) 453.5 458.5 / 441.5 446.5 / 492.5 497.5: 322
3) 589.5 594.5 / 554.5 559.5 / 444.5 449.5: 299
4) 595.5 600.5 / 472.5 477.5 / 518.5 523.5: 283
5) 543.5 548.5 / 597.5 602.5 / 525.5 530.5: 264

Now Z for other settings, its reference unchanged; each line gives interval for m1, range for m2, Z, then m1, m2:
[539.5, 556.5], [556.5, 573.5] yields 1524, 39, 11.4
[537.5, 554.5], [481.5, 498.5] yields 1528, 39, 7.2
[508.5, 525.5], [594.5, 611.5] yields 904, 30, 6.8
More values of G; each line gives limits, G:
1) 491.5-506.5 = 140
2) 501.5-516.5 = 142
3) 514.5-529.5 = 138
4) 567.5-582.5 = 151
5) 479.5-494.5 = 134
